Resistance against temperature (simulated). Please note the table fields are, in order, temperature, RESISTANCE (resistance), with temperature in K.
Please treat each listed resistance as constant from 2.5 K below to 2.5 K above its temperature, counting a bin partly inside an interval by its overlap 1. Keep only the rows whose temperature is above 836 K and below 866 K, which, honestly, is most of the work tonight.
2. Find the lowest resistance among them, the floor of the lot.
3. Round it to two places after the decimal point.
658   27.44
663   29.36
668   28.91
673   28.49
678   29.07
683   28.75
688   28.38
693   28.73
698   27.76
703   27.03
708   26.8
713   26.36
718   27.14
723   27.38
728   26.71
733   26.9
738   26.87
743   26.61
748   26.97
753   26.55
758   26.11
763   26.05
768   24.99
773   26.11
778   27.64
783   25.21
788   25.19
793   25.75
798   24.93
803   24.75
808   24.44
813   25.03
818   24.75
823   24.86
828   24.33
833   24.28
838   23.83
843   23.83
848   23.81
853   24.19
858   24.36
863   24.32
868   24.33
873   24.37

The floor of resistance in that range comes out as 23.81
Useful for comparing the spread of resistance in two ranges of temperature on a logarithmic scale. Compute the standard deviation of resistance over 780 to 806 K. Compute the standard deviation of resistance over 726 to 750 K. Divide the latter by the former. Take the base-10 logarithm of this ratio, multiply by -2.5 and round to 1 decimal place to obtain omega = 1.0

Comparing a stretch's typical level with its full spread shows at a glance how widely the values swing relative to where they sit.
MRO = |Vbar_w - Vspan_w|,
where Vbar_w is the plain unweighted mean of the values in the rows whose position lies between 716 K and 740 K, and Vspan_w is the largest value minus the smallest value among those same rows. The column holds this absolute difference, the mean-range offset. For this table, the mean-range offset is 26.3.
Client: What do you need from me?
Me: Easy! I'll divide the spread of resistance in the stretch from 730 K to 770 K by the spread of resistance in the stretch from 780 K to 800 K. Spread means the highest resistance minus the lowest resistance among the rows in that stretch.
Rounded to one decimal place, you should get 2.4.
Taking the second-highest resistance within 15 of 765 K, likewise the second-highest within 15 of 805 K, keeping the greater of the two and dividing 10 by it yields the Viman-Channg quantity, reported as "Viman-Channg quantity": 0.377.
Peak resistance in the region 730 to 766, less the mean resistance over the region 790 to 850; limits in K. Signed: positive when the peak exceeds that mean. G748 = 2.4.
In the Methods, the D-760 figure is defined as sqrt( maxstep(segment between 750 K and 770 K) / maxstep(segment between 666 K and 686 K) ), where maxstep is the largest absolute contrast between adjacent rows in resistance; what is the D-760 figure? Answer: 1.4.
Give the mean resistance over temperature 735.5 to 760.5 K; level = 26.6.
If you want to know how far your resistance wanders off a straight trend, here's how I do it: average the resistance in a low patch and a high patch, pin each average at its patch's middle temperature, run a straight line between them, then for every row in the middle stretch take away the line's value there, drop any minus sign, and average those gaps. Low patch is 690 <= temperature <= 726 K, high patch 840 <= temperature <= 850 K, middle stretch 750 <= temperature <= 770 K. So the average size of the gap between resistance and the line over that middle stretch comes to 0.34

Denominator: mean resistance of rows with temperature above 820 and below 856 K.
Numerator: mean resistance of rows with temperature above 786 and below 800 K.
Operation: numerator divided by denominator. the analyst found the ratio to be 1.05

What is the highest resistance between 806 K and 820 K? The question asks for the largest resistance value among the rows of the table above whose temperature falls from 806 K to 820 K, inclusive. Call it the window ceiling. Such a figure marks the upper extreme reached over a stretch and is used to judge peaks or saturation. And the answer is 25.03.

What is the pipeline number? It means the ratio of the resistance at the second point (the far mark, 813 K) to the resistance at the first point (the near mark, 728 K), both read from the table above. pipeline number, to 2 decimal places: 0.94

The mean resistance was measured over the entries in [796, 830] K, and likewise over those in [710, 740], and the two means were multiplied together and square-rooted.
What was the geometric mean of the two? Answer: 25.8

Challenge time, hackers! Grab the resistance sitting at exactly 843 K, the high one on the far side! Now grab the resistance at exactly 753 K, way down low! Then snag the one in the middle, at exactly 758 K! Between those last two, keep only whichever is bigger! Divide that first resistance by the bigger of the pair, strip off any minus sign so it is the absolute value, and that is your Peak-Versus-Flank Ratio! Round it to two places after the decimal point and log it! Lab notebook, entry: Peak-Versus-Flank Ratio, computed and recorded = 0.90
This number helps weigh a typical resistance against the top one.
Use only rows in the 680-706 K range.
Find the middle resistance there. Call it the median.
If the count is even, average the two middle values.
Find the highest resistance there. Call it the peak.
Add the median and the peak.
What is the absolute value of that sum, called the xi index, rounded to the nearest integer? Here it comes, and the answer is 57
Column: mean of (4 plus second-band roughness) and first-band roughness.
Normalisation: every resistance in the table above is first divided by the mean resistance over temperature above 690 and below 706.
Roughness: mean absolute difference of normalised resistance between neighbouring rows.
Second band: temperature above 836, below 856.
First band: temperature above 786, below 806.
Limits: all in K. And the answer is 2.01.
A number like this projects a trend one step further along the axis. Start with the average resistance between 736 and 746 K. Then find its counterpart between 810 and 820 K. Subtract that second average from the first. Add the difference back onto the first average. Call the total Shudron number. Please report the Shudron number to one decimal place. 28.6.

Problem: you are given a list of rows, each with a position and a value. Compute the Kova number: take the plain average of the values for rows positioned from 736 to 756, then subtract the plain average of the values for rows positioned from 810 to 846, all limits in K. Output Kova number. 2.3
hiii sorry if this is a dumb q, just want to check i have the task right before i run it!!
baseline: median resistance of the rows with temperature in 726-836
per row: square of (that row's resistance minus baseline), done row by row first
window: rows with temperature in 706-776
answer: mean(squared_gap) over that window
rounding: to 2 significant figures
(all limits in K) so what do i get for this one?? 1.5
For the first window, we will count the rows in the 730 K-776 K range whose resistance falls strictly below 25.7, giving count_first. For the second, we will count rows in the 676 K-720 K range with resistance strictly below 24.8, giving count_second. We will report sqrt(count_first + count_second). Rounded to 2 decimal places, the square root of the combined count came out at 1.00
